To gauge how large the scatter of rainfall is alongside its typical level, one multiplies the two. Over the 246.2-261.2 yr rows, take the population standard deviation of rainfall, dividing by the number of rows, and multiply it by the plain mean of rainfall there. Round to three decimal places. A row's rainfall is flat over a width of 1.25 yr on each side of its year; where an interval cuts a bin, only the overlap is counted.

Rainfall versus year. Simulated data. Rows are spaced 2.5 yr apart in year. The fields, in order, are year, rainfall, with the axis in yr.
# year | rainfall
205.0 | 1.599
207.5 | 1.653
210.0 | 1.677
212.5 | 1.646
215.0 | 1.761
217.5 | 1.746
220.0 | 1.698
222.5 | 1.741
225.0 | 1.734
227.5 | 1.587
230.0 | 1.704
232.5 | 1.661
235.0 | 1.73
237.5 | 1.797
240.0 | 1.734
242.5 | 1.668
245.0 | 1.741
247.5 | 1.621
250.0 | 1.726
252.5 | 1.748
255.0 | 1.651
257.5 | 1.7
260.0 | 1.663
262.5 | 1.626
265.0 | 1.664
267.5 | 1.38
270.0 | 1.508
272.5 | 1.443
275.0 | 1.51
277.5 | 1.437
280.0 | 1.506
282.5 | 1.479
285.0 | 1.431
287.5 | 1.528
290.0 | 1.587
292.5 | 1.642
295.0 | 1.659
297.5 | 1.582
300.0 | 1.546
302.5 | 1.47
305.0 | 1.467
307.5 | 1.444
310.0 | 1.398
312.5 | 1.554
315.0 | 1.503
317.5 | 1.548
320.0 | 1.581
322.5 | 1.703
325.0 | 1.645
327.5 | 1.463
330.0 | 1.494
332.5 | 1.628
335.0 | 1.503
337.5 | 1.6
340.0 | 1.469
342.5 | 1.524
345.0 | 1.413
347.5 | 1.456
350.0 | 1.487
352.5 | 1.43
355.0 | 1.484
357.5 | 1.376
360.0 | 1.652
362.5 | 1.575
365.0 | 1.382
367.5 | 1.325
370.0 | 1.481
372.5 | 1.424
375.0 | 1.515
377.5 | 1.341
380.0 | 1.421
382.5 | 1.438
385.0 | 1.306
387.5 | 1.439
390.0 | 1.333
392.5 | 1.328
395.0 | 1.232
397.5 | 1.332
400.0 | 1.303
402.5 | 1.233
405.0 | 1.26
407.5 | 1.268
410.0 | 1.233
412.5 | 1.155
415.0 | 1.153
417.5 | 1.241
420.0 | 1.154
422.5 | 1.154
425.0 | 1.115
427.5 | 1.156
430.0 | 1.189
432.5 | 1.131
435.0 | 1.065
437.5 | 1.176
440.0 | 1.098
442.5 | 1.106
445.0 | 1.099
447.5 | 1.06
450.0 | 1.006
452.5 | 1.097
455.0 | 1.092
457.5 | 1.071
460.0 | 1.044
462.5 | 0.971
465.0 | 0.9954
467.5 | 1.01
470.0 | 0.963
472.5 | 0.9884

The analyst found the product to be 0.074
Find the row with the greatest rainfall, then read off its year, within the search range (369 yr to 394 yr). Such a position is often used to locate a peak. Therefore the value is 375.0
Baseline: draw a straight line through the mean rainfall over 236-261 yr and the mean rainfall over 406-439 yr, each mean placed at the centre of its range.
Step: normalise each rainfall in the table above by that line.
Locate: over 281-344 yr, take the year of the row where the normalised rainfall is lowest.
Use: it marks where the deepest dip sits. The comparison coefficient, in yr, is 285.0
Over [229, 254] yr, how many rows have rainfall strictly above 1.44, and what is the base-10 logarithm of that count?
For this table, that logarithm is 1.0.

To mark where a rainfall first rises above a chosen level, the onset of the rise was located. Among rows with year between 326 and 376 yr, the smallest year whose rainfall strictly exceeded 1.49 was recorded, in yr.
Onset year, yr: 330.0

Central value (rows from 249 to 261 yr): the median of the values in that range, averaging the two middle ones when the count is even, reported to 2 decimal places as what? 1.70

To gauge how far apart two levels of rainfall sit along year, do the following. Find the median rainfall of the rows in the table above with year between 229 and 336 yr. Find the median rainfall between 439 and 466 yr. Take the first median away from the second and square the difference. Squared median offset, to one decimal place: 0.3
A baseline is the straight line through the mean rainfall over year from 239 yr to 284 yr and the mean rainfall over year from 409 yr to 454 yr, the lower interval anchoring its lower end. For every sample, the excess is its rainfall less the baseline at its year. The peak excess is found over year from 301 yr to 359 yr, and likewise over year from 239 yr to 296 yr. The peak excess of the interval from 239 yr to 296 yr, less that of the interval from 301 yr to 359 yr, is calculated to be -0.12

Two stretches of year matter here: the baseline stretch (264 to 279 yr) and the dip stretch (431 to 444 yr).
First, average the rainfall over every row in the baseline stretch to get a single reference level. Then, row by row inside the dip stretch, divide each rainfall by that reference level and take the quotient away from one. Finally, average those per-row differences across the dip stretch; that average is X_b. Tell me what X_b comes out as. 0.25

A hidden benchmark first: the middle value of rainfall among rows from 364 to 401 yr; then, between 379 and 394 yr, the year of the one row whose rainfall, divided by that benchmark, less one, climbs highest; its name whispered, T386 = 387.5 yr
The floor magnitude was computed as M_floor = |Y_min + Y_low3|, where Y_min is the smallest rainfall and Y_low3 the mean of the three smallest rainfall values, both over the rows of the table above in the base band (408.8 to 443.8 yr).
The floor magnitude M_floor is 2.2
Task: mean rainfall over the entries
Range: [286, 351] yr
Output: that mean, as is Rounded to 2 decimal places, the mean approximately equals 1.53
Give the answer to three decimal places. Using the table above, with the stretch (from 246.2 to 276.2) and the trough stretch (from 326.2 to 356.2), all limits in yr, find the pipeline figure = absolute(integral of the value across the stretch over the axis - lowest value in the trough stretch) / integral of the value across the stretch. 0.971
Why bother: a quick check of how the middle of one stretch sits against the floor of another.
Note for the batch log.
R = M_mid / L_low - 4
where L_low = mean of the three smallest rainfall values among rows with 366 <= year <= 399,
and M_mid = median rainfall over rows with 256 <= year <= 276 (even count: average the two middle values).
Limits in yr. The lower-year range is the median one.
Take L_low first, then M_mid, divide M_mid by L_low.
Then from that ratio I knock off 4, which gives -2.78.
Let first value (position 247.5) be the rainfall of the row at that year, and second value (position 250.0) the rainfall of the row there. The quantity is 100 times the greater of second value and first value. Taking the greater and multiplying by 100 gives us 173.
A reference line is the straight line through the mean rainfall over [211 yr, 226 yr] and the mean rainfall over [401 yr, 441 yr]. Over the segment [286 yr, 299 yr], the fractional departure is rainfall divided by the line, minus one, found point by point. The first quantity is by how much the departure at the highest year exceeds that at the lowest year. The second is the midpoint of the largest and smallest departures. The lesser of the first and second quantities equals 0.05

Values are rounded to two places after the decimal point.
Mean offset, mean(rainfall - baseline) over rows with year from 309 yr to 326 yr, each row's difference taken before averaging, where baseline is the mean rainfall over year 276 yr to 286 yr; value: 0.10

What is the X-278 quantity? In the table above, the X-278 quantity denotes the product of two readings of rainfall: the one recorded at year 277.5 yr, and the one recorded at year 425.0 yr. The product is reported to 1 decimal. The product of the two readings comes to 1.6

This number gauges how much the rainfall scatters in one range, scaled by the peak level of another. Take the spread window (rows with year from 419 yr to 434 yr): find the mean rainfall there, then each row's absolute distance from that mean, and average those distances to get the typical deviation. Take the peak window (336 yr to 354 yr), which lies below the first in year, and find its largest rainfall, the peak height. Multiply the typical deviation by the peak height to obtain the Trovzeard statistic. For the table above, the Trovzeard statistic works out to 0.029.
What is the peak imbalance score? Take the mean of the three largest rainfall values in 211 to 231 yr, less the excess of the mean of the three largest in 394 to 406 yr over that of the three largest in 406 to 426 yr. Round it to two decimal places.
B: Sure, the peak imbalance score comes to 1.70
